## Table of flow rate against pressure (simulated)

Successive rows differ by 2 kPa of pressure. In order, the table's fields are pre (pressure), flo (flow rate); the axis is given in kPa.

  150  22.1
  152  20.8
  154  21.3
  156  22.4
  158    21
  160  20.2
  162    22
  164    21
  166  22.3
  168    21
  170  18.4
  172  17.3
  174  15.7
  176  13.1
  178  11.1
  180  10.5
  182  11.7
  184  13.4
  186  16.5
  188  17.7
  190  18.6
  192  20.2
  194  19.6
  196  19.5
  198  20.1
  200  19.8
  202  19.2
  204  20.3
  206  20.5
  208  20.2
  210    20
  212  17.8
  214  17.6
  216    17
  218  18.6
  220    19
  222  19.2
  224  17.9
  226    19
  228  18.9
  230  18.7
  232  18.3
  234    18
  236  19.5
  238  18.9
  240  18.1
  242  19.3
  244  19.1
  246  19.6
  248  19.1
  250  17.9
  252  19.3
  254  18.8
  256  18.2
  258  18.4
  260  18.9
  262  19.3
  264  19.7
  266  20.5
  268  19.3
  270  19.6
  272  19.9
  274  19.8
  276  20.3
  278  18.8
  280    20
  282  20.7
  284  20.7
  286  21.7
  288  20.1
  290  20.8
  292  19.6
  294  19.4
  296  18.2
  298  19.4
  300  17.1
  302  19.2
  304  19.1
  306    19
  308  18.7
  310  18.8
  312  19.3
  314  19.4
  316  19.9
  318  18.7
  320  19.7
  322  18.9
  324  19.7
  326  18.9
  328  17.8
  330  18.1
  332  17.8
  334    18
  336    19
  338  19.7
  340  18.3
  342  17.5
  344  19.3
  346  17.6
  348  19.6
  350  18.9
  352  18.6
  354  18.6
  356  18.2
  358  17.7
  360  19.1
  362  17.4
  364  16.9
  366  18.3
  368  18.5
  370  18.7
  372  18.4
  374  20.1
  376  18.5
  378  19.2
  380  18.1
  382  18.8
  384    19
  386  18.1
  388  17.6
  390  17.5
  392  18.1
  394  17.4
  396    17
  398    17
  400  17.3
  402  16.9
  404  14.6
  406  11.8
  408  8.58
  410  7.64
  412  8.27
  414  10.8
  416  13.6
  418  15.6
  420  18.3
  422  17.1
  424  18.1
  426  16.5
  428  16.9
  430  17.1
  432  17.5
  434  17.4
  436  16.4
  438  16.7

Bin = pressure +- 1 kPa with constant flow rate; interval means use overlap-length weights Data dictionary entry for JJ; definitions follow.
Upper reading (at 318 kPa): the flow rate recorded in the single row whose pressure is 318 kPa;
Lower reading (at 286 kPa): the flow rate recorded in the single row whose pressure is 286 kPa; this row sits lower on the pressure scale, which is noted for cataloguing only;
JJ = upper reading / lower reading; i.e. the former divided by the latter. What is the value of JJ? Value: 0.86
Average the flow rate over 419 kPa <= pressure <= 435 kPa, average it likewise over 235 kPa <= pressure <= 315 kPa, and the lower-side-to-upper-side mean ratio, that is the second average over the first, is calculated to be 1.11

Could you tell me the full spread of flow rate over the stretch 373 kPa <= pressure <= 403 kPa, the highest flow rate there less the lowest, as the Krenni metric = 3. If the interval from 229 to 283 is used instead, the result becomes 3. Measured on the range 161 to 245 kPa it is 12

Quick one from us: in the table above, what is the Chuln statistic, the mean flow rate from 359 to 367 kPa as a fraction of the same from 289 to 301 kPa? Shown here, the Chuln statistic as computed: 0.94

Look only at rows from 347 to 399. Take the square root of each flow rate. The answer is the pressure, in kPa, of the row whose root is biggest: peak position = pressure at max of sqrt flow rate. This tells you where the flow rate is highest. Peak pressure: 374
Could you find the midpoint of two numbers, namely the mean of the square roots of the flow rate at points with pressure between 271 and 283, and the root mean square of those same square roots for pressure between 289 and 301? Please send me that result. 4.42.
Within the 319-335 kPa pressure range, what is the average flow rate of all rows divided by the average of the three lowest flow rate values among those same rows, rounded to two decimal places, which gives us 1.04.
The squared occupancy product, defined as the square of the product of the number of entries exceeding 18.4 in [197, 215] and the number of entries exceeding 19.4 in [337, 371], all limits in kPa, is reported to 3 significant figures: 196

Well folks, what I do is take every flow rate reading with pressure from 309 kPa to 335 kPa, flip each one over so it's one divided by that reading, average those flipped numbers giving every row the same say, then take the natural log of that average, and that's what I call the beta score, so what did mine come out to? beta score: -2.93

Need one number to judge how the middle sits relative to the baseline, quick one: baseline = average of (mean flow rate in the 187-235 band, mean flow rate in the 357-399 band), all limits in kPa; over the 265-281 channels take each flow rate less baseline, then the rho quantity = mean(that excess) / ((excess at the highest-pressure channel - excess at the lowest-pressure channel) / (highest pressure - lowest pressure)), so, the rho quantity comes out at -34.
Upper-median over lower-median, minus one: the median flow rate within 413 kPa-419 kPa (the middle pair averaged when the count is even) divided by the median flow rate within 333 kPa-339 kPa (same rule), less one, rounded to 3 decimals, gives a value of -0.284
